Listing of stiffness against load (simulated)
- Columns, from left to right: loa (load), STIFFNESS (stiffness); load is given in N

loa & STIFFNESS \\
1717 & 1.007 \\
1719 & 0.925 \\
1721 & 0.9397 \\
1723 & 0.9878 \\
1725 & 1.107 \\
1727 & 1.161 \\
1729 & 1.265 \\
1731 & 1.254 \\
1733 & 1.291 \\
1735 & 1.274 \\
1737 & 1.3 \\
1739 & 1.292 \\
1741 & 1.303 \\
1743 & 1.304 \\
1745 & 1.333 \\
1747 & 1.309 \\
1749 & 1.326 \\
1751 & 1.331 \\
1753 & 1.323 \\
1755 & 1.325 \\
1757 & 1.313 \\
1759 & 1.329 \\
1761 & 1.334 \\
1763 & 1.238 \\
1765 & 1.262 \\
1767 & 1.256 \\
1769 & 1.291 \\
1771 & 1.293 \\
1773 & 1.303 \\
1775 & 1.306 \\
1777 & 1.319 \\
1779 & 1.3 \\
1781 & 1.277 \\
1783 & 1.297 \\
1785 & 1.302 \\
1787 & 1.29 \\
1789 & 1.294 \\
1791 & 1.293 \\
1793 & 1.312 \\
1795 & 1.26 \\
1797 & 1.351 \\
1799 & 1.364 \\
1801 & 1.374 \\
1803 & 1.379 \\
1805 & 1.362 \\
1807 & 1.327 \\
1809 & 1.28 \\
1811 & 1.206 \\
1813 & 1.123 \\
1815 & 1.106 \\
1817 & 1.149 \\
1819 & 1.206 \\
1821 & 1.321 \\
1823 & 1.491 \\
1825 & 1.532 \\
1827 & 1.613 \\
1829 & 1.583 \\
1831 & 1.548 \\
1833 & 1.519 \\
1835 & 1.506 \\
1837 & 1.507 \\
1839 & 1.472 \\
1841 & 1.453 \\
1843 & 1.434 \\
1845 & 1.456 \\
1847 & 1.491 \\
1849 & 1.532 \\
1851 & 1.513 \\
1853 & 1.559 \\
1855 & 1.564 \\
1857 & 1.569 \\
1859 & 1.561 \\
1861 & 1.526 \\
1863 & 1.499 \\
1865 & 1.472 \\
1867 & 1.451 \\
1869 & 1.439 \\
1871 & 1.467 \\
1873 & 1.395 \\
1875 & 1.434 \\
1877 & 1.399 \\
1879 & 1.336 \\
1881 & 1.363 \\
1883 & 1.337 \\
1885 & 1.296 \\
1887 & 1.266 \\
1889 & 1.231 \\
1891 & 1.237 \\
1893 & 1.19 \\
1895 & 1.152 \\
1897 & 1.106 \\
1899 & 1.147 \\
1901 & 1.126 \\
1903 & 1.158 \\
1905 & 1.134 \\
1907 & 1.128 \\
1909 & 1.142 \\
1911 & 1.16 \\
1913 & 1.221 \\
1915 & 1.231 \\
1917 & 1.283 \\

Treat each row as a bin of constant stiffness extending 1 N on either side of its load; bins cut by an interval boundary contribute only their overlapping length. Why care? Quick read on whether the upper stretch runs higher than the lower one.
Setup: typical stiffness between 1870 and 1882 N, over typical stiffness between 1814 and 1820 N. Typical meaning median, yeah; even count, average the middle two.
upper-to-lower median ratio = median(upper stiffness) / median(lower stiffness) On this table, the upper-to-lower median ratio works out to 1.22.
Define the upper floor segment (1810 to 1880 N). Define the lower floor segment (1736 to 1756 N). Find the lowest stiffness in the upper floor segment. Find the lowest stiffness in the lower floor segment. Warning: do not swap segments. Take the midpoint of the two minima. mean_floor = 1.20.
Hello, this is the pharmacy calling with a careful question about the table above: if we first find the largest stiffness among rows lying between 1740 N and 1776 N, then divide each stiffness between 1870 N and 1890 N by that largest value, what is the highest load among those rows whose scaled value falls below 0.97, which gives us 1889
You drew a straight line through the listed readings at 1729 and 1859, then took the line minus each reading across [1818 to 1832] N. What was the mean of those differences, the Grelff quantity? 0.01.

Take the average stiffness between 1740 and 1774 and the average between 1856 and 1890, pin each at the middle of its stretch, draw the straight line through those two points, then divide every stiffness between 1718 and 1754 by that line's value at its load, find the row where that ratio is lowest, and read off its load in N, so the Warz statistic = 1719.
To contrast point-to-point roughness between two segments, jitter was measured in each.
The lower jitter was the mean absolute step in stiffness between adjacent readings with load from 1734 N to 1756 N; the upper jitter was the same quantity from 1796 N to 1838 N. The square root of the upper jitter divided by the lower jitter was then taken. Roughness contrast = 1.9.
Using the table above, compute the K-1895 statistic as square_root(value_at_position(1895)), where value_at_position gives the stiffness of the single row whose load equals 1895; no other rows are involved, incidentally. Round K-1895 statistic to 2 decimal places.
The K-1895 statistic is 1.07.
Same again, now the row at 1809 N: 1.13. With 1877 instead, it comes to 1.18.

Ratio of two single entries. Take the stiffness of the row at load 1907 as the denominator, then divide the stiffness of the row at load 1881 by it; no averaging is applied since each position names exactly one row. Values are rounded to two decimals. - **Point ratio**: 1.21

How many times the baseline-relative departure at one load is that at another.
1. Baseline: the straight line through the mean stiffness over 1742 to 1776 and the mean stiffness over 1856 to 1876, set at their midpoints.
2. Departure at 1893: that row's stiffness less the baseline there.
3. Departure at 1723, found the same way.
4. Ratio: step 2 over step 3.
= 1.3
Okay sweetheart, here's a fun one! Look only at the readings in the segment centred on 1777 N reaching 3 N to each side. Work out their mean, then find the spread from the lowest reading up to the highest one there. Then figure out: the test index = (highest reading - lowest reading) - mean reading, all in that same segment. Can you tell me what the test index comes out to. -1.29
